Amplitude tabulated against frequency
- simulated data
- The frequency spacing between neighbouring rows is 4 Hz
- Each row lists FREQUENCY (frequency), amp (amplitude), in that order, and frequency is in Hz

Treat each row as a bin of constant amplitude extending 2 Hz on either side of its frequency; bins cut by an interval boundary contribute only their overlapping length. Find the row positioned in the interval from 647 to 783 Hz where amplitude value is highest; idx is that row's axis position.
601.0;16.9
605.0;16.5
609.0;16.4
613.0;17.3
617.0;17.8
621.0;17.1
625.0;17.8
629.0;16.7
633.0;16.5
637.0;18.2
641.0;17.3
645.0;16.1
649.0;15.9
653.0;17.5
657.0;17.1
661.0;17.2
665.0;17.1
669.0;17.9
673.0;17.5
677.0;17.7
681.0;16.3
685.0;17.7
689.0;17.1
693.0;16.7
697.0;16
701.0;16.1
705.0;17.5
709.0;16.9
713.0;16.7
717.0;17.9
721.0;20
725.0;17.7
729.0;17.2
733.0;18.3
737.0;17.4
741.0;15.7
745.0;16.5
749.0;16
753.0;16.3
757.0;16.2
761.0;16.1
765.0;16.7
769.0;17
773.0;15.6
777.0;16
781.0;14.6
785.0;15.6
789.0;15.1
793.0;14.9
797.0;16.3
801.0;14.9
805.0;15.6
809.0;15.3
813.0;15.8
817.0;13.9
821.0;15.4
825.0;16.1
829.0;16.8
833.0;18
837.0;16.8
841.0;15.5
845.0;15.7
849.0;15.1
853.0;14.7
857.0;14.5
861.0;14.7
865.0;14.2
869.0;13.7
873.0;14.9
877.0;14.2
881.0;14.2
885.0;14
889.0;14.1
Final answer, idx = 721.0 Hz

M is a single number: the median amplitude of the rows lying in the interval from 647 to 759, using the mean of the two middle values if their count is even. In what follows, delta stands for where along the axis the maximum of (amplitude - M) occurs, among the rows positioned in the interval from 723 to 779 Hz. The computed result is 733.0 Hz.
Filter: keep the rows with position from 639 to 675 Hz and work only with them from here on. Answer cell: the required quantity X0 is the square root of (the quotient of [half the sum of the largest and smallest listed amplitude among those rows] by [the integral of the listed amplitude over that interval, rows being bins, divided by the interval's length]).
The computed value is 1.00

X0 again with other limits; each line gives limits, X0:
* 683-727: 1.02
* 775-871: 1.02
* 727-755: 1.01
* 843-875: 1.00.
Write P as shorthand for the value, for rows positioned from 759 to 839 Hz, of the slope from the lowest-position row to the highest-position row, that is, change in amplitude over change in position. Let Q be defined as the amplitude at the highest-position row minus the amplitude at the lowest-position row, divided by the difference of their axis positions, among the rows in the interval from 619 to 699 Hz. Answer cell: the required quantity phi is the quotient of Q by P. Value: -1.6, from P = 0.009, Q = -0.014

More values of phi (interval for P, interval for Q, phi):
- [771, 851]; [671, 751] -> 3.0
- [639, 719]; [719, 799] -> -6.2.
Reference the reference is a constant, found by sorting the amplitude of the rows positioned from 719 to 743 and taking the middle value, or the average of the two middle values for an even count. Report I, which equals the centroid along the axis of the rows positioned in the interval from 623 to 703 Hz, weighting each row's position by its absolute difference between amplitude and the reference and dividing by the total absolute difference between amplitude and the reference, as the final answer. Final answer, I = 665.3 Hz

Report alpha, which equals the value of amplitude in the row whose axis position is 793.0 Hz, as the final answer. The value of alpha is 14.9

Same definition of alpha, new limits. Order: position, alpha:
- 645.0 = 16.1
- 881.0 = 14.2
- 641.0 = 17.3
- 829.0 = 16.8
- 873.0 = 14.9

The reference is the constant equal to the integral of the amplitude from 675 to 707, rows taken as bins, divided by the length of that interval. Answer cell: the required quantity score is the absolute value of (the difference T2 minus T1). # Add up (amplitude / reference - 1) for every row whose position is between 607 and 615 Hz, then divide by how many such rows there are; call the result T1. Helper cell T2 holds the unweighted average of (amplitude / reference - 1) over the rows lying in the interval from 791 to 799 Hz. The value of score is 0.074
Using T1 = 0.00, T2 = -0.08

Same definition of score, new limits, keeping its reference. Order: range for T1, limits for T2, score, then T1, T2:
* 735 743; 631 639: 0.047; -0.02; 0.03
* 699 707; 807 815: 0.074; -0.01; -0.08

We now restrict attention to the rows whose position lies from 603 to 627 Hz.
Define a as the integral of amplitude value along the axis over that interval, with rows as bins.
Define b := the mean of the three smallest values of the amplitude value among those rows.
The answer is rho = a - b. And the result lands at 395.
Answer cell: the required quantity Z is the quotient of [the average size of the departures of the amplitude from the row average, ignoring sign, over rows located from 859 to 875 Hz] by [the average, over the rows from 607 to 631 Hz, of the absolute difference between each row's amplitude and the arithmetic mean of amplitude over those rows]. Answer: 0.9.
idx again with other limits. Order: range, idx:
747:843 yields 833.0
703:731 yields 721.0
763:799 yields 769.0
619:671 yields 637.0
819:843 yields 833.0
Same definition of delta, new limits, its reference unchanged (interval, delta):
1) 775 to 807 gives 797.0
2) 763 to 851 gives 833.0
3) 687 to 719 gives 717.0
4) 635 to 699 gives 637.0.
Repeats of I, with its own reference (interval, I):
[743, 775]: 759.0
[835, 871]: 856.3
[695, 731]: 710.9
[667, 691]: 680.6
